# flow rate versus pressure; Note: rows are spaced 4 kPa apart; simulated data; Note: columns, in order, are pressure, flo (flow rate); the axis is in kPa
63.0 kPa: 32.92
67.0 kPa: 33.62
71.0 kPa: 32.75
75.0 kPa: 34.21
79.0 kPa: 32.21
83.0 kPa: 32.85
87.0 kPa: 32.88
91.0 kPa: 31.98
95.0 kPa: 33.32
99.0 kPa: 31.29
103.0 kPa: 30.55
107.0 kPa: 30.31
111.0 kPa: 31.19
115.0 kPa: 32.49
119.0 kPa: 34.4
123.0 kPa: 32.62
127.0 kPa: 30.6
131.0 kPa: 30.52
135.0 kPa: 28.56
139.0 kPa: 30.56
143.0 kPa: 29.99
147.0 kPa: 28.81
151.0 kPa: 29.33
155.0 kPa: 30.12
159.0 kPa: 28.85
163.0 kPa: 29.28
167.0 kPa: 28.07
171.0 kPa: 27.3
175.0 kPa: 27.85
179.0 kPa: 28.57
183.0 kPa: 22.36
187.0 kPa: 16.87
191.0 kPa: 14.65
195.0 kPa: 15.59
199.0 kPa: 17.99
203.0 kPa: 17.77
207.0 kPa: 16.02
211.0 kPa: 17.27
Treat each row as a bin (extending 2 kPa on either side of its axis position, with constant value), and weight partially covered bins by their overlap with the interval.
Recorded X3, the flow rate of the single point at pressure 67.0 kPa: 33.62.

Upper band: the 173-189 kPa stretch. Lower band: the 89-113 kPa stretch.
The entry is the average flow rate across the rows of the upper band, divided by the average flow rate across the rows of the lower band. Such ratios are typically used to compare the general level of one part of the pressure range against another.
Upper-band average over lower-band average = 0.76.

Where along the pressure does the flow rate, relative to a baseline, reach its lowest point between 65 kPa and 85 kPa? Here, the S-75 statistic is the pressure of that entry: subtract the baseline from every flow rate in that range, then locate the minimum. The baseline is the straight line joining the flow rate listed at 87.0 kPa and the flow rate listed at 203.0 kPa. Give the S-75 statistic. 71.0 kPa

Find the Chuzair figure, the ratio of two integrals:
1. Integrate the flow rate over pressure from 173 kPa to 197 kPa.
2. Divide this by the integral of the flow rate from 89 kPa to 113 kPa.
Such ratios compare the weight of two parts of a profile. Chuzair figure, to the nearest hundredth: 0.67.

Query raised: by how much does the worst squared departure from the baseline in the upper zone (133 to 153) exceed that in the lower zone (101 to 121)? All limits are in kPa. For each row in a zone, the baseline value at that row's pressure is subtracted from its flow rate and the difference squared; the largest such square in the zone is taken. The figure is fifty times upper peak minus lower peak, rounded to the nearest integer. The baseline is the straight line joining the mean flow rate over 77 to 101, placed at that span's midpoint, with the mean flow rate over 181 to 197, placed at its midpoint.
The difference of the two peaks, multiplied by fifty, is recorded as -161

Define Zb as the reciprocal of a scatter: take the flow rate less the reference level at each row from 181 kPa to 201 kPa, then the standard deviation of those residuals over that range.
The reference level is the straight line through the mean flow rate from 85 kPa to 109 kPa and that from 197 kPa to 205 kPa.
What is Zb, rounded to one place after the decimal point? 0.4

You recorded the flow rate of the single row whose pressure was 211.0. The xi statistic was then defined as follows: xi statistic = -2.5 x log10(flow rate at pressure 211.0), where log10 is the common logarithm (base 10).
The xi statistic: -3.09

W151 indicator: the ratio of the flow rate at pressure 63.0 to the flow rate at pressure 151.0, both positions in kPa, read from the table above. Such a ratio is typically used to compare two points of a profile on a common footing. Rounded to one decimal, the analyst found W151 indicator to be 1.1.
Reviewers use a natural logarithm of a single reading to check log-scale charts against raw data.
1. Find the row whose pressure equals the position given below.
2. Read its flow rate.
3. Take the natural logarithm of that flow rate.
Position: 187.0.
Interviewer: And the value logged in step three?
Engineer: 2.83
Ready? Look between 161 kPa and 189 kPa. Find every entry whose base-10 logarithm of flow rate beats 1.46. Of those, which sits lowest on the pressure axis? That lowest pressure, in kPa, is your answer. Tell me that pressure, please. 163.0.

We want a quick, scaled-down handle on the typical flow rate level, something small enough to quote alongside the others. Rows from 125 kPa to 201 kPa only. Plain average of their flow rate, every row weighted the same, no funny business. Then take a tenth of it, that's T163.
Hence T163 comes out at 2.6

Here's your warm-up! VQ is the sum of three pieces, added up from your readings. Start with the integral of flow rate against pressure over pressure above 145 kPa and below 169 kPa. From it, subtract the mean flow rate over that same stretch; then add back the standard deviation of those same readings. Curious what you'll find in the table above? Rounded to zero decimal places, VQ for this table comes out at 669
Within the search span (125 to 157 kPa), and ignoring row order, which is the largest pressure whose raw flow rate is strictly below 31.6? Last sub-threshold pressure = 155.0 kPa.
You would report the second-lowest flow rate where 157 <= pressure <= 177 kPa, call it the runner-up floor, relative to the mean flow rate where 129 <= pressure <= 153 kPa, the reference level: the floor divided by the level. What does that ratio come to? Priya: 0.94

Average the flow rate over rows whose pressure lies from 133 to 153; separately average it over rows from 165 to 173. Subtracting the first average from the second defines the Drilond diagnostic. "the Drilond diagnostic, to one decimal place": -1.8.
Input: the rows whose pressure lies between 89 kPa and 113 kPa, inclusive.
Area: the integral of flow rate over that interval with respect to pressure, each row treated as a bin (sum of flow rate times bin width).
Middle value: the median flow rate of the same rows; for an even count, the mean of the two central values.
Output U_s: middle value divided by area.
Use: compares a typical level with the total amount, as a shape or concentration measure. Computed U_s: 0.0414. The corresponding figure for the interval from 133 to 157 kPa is 0.0418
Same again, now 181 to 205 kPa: 0.0411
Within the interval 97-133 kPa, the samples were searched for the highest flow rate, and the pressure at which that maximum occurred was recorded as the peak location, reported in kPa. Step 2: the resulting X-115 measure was 119.0 kPa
